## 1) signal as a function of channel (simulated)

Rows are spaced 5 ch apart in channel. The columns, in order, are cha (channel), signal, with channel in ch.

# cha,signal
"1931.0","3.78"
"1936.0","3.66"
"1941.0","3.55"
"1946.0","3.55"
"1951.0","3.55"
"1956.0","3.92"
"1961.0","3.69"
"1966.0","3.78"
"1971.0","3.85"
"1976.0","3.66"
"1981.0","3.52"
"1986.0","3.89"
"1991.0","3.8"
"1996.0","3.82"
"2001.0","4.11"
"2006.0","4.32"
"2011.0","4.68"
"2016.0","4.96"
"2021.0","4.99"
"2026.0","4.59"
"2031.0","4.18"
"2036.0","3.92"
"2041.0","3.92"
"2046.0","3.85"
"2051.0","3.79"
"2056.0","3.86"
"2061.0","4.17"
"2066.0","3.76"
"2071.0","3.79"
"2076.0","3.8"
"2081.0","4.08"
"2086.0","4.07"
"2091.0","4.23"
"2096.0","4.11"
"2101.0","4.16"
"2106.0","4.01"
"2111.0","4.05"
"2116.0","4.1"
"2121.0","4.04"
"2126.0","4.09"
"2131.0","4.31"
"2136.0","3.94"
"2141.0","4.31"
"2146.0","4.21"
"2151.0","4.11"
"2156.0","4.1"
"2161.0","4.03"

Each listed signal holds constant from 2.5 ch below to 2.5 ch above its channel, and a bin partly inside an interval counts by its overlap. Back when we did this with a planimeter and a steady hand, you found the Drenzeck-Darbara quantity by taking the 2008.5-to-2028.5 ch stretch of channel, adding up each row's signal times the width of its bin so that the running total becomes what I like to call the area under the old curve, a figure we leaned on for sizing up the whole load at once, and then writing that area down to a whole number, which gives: 96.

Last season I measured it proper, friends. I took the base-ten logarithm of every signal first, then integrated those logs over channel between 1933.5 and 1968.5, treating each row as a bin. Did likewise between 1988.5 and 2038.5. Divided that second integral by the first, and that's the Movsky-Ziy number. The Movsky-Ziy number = 1.6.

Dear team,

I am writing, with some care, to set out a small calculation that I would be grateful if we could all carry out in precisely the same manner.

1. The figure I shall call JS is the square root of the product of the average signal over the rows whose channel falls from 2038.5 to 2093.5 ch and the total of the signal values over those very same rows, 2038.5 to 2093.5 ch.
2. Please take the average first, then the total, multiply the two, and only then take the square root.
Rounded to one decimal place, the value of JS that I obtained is 13.1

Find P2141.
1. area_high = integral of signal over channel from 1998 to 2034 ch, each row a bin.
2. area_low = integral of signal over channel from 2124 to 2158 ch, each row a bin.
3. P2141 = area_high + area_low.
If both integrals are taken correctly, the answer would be 304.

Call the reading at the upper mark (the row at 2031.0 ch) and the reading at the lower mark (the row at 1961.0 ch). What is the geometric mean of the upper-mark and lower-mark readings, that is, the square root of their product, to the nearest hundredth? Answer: 3.93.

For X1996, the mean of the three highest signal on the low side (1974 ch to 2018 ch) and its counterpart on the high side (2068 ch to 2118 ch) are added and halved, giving 4.41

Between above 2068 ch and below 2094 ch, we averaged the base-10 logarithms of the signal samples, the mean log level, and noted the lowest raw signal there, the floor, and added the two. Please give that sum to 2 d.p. 4.39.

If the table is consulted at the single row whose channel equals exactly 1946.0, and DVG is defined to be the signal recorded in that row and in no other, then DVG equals 3.55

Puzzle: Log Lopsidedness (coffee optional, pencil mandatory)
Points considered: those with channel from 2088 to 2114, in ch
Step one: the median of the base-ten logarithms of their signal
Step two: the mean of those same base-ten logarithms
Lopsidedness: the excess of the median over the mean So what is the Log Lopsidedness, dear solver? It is 0.000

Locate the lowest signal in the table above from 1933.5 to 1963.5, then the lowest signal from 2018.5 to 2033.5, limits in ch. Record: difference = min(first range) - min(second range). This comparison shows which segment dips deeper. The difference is -0.63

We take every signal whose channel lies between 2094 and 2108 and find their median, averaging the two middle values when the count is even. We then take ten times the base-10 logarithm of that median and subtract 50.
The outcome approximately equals -43.9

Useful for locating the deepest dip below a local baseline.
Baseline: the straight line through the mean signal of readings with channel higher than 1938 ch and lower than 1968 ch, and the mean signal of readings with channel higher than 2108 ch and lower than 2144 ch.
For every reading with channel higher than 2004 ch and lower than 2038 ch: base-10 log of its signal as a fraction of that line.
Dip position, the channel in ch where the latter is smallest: 2036.0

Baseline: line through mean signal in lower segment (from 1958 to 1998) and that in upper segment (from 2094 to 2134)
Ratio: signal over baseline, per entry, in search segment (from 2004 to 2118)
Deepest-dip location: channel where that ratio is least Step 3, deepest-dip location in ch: 2066.0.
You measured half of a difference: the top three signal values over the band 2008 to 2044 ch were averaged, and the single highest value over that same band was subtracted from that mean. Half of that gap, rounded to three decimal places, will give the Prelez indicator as -0.057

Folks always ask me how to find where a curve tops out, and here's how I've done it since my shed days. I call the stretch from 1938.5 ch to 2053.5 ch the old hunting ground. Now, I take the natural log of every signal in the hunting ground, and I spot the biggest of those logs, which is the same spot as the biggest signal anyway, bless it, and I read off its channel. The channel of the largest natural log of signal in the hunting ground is 2021.0 ch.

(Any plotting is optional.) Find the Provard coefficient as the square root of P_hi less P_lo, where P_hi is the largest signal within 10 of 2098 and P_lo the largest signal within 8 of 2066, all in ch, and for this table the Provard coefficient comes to 0.2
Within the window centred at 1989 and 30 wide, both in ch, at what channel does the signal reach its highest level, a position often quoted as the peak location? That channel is 2001.0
